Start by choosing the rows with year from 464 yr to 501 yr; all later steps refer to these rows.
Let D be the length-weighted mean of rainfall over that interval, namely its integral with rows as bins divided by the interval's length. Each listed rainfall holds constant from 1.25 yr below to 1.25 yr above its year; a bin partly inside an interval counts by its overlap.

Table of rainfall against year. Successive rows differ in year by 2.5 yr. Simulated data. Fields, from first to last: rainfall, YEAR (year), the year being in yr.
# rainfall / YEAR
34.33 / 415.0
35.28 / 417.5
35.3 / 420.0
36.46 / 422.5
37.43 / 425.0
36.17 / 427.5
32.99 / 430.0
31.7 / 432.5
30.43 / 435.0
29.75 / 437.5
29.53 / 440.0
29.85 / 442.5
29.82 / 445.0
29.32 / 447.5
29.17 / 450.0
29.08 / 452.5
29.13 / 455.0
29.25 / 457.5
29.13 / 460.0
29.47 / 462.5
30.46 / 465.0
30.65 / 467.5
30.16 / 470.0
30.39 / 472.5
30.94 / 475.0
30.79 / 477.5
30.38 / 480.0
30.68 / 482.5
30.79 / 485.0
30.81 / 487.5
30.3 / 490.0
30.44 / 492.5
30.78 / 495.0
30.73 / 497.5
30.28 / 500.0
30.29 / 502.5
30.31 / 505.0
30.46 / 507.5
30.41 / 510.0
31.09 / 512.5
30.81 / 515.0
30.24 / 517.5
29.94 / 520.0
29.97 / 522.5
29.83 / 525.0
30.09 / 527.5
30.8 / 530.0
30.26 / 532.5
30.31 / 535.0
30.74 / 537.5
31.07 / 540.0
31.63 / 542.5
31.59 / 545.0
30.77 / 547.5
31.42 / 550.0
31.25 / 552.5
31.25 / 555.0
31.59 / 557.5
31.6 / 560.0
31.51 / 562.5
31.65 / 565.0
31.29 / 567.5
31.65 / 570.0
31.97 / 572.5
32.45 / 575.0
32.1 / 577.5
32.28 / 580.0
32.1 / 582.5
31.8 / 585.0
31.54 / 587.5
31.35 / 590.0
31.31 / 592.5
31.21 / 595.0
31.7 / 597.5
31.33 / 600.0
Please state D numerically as 30.6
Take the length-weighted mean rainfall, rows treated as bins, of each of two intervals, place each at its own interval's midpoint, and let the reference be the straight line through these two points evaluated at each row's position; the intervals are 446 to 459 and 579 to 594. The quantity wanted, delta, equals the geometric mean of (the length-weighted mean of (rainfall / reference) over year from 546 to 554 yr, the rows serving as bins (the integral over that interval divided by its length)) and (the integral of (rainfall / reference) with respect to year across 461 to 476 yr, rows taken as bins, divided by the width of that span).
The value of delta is 1.02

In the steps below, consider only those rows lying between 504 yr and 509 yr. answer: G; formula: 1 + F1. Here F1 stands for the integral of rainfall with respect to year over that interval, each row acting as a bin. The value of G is 153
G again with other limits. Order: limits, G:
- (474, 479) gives 155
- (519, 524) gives 151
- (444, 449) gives 149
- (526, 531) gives 153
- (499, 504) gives 152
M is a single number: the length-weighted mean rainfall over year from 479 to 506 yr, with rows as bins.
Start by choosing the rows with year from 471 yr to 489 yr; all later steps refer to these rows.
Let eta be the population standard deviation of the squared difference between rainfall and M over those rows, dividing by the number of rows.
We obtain 0.0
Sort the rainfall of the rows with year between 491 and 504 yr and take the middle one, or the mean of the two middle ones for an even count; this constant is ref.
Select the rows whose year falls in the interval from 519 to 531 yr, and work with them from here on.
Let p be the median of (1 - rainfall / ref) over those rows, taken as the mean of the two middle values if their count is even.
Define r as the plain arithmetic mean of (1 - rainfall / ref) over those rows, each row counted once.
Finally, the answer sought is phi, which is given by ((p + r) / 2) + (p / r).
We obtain 1.5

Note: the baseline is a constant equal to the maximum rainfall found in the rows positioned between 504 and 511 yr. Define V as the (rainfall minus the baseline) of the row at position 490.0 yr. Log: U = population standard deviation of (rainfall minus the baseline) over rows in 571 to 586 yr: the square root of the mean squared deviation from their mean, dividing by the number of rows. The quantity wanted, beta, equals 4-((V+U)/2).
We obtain 4.0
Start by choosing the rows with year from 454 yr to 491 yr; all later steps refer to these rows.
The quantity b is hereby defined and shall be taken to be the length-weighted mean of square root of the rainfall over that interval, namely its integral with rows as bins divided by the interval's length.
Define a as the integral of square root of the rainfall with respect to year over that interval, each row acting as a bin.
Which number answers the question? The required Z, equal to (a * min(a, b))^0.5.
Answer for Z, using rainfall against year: 33.4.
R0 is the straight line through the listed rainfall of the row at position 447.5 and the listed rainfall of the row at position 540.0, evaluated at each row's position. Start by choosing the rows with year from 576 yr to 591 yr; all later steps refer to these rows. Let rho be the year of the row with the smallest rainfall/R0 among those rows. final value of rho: 590.0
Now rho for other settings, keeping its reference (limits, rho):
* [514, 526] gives 525.0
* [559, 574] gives 567.5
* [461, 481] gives 462.5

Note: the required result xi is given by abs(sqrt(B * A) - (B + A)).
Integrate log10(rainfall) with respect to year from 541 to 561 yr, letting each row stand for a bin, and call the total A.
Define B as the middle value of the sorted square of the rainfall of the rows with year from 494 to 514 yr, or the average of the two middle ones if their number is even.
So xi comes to 790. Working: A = 29.9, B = 926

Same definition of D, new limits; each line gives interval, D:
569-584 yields 32.1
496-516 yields 30.5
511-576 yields 31.0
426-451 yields 31.0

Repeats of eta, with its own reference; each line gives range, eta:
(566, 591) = 1.0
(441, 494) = 0.8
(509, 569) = 0.4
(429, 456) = 1.6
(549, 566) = 0.3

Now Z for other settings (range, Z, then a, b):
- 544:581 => 34.2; 208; 5.62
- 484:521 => 33.6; 204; 5.52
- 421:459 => 34.5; 213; 5.59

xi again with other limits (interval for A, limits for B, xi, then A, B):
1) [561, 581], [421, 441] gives 899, 30.1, 1047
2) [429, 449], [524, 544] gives 795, 29.6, 932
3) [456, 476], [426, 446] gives 774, 29.6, 909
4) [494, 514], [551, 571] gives 853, 29.7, 995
